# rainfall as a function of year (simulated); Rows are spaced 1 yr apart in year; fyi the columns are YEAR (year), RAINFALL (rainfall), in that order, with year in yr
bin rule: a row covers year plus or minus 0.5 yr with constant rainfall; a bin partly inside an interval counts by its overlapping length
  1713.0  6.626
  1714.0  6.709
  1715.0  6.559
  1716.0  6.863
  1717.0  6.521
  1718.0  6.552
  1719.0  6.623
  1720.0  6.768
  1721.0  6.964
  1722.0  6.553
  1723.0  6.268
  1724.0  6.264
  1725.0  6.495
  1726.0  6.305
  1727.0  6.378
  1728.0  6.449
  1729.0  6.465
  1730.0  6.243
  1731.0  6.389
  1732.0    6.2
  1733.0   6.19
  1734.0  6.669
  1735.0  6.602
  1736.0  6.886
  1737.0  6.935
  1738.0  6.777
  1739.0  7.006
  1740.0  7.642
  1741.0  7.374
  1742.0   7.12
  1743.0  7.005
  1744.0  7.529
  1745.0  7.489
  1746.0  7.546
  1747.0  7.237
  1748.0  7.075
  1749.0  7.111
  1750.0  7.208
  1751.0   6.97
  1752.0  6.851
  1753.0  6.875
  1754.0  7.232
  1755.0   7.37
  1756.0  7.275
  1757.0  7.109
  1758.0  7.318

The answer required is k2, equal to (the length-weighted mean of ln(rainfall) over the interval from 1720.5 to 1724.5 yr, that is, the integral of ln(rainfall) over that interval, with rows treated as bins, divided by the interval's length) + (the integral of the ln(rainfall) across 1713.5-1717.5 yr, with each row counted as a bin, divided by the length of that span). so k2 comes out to 3.77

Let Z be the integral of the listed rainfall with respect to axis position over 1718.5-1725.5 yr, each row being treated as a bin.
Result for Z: 45.9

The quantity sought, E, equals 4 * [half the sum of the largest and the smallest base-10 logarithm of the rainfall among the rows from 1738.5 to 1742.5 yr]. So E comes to 3.46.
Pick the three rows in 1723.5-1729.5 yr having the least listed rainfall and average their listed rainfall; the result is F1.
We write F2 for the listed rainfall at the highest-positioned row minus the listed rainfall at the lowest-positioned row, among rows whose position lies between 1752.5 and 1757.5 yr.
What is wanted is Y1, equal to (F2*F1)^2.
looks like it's 2.2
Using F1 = 6.32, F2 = 0.2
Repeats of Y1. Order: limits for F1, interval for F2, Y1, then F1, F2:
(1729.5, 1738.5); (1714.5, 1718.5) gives 0.0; 6.21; 0.0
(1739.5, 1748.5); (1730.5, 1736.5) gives 12.3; 7.07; 0.5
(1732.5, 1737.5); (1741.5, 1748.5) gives 0.1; 6.49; 0.0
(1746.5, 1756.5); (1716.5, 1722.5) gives 0.0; 6.90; 0.0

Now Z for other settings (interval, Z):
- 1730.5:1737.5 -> 45.9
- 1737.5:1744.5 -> 50.5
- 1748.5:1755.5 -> 49.6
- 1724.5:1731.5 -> 44.7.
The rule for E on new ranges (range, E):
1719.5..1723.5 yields 3.28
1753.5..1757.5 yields 3.44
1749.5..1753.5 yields 3.39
